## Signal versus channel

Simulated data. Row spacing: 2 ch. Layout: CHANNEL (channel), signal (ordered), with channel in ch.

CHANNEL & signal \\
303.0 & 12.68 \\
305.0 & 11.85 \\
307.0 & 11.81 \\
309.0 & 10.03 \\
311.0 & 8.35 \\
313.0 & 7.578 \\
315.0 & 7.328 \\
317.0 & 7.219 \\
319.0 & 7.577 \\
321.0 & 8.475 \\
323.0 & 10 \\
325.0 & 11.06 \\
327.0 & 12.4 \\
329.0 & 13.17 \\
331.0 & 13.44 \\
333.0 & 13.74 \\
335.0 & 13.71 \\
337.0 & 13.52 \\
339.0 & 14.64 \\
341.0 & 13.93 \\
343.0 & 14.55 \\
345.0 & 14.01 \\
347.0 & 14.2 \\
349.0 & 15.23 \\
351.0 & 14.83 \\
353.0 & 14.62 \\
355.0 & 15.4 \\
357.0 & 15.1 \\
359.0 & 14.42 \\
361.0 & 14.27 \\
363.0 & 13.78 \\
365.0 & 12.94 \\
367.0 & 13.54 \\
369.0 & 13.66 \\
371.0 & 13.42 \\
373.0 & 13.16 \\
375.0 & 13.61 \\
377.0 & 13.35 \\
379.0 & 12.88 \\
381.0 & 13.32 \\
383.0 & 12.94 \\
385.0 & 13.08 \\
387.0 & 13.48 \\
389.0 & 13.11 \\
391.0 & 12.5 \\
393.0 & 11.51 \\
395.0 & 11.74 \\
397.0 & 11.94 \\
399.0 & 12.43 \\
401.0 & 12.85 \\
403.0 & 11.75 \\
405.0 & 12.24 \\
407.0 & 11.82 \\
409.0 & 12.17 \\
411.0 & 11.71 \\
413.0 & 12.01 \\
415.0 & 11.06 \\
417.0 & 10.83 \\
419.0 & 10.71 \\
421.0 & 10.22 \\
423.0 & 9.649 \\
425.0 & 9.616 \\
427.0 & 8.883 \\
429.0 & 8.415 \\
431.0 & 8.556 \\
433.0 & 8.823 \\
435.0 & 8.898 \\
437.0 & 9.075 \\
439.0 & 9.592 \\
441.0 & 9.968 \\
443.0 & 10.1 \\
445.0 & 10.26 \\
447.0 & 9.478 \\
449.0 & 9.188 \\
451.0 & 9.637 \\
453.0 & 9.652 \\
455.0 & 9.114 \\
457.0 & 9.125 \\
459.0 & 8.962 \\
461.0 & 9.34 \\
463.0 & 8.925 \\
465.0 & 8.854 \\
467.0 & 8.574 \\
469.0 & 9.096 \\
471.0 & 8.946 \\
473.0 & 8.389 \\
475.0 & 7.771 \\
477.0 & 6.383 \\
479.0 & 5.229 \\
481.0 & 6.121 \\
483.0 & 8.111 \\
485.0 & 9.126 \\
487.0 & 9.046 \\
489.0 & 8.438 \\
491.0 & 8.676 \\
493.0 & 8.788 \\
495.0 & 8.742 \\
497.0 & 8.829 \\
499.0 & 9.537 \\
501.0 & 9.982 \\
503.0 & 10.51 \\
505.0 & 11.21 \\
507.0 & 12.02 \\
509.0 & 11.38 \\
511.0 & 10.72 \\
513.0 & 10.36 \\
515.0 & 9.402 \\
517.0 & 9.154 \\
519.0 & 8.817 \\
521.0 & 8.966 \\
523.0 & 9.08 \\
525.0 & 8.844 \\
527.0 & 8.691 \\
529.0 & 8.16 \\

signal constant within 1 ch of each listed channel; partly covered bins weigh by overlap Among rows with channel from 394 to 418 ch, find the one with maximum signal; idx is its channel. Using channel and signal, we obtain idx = 401.0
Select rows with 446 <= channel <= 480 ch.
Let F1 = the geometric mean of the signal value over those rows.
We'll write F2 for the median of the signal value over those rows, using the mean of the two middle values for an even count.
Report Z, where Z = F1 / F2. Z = 0.952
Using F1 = 8.5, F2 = 9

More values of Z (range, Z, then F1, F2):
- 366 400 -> 0.984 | 12.9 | 13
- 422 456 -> 0.985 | 9.3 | 9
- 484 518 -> 1.032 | 9.7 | 9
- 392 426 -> 0.970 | 11.4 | 12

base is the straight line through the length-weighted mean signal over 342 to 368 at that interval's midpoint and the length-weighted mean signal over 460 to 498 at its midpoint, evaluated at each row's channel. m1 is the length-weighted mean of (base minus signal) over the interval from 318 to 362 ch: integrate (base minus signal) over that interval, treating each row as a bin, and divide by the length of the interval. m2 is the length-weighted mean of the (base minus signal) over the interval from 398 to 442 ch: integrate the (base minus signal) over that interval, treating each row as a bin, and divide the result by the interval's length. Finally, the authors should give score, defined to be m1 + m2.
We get 2.5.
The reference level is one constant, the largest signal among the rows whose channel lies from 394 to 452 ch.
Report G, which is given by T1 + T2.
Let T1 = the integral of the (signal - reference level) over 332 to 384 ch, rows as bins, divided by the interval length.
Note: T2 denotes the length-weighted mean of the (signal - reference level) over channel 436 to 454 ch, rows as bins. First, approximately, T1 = 1.1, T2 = -3.2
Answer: -2.1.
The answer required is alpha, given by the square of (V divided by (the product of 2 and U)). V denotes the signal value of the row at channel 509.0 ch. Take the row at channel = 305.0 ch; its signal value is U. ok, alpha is 0.2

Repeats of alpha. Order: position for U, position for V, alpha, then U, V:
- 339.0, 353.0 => 0.2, 14.64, 14.62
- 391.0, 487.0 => 0.1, 12.5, 9.046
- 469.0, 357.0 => 0.7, 9.096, 15.1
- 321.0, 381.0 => 0.6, 8.475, 13.32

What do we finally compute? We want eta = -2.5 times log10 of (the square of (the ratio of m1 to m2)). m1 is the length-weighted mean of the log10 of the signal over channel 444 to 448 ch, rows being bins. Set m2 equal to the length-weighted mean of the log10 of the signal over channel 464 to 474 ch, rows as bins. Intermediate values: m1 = 0.994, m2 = 0.94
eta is -0.1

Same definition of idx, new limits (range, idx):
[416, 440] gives 417.0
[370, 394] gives 375.0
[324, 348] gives 339.0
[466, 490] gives 485.0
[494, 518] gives 507.0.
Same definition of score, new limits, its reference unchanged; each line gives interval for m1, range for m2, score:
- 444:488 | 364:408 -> 0.4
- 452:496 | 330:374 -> 0.5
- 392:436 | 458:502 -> 0.5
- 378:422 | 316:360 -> 2.3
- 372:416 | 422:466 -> 0.7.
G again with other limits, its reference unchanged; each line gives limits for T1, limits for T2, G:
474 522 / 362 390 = -3.3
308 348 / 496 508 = -3.9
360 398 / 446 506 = -3.8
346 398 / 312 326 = -3.7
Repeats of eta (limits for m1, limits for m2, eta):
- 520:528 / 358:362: 0.4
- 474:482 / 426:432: 0.3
